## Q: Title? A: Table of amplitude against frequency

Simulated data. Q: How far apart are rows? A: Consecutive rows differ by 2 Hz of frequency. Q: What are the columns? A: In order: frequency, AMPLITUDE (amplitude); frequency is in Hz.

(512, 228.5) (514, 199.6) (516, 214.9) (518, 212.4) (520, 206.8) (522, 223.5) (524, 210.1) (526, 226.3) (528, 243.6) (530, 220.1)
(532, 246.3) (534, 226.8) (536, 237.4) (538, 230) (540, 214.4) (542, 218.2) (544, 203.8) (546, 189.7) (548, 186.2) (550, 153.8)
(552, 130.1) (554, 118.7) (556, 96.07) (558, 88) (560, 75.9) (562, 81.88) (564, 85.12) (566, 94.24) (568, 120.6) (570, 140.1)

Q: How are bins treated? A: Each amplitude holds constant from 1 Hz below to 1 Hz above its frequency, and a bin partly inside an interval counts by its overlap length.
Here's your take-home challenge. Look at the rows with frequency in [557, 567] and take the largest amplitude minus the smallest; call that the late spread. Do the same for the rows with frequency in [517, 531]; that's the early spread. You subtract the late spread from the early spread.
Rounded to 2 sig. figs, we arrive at 18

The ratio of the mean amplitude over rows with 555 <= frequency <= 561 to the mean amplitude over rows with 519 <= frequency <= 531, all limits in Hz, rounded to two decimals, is 0.39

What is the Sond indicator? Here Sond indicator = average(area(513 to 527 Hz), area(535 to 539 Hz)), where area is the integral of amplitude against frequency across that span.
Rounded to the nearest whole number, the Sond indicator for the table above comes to 1961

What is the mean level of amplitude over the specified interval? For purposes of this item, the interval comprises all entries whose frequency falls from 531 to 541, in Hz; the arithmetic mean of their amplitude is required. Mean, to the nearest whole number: 231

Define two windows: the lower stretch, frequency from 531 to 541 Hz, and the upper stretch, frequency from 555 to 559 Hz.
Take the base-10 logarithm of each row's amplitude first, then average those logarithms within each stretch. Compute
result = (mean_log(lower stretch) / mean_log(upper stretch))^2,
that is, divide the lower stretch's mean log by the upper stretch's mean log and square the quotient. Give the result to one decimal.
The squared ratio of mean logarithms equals 1.4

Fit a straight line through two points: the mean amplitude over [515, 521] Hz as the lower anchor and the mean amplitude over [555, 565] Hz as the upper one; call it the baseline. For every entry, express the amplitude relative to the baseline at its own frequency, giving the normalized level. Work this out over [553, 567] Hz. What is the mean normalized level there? 1.1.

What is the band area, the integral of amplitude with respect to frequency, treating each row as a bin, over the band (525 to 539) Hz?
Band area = 3261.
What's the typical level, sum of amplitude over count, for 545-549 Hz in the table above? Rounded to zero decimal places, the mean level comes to 188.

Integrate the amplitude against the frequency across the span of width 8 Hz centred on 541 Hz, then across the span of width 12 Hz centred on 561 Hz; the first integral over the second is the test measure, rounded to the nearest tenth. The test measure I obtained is 1.7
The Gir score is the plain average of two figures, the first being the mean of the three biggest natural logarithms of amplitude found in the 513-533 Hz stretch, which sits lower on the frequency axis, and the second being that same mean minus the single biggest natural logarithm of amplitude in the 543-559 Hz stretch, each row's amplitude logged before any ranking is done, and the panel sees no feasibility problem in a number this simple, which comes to 2.82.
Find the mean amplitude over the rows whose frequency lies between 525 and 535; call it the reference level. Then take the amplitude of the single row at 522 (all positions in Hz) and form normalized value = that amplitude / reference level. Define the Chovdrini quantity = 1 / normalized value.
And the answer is 1.04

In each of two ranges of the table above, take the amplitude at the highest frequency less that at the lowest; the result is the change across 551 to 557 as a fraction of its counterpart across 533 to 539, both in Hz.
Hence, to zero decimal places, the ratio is -11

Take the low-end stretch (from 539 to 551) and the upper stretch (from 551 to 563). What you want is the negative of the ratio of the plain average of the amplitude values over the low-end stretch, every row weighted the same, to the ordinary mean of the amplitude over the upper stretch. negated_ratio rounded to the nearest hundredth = -1.97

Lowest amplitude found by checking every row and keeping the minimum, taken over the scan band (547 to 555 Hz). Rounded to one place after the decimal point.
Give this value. 118.7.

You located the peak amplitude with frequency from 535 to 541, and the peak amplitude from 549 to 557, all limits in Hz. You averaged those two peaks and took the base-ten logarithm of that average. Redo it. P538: 2.29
